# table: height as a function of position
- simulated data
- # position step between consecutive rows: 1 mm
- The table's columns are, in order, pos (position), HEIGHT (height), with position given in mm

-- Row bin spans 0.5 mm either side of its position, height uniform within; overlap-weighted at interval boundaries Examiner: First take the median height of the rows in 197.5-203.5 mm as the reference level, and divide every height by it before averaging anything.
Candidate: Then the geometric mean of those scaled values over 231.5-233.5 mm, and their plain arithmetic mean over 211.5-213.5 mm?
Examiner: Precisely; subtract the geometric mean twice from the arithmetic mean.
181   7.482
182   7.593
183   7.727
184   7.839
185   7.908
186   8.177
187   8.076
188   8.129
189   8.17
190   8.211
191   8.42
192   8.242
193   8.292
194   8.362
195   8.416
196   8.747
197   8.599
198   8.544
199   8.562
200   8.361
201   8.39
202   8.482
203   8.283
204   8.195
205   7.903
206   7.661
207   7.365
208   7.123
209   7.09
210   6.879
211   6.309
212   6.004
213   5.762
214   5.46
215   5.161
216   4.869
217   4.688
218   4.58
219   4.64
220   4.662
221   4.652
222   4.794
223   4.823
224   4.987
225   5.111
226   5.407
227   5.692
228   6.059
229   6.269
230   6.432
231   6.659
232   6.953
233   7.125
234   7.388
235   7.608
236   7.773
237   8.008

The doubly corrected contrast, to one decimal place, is -1.0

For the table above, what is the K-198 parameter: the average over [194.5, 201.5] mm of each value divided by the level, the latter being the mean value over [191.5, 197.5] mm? 1.01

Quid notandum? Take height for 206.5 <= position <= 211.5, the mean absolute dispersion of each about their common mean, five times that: 1.4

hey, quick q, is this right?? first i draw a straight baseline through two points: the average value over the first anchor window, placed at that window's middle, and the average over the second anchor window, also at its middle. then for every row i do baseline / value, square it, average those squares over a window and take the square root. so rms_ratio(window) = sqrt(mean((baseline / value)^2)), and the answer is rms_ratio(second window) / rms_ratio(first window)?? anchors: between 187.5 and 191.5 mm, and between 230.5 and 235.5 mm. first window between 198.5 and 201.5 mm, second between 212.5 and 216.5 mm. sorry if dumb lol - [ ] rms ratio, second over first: 1.5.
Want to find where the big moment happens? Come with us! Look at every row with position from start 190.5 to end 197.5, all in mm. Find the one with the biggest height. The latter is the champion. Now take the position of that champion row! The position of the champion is 196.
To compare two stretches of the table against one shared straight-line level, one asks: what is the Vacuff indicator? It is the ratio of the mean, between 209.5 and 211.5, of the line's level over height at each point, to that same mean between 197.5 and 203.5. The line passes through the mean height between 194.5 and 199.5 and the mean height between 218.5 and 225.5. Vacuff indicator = 1.0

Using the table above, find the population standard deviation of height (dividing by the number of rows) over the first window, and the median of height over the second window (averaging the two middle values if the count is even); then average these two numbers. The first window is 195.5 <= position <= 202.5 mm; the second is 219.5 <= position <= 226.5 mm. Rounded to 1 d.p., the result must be 2.5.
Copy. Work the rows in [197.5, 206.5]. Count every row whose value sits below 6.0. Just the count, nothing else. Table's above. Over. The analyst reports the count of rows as 0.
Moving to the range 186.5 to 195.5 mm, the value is 0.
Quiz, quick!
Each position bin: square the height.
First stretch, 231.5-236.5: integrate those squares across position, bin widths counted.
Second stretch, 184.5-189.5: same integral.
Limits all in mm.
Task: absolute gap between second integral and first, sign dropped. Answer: 55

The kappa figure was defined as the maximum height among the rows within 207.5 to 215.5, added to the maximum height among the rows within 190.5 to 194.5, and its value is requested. 15.5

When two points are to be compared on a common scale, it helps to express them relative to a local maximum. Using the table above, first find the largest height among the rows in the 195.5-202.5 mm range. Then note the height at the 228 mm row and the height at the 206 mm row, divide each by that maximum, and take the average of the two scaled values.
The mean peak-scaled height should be 0.78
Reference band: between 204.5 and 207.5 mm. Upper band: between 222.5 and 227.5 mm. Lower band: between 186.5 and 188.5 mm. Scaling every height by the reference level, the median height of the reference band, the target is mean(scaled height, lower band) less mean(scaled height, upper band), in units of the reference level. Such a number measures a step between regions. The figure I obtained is 0.4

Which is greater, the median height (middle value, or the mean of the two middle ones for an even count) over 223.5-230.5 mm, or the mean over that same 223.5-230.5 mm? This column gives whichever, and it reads 6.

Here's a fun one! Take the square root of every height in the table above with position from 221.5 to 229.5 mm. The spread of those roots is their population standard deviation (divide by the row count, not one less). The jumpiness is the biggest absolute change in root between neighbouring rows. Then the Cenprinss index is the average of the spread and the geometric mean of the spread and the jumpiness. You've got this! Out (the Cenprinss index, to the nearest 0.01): 0.10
